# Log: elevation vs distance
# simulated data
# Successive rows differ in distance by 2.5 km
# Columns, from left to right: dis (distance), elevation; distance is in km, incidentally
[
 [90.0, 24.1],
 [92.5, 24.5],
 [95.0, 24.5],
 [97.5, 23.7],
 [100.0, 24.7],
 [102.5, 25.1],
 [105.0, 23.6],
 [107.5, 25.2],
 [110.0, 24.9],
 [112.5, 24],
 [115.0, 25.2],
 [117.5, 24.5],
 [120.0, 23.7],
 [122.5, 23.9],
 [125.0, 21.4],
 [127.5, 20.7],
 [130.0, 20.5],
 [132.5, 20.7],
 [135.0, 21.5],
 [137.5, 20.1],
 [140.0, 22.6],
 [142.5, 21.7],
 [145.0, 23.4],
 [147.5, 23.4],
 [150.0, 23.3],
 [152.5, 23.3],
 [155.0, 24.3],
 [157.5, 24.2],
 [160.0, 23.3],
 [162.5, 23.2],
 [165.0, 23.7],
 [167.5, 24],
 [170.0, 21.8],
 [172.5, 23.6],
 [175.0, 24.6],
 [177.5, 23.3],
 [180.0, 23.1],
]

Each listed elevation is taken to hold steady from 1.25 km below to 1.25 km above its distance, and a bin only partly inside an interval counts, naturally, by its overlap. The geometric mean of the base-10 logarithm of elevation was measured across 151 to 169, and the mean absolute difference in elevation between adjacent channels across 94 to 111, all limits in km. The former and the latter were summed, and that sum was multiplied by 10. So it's 23.1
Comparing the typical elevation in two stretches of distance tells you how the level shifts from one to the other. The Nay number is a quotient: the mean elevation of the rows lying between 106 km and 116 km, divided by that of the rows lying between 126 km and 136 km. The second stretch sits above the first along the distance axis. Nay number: 1.19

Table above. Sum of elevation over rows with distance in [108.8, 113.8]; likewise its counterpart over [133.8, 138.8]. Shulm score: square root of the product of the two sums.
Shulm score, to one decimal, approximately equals 45.1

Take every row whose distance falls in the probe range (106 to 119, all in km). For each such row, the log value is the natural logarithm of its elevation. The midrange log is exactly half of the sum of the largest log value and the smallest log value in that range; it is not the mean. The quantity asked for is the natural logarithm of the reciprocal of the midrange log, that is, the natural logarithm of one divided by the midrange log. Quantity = -1.164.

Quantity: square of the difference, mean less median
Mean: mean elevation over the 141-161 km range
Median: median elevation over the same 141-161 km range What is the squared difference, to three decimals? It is 0.000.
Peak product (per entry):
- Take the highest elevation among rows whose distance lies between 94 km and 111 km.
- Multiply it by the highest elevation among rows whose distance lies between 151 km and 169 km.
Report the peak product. 612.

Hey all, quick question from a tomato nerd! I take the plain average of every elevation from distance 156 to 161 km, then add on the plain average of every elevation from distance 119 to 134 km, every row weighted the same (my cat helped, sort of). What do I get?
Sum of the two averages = 45.6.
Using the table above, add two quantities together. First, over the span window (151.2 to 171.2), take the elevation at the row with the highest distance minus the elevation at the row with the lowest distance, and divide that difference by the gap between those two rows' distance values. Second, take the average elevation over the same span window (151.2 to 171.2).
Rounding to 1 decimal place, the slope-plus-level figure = 23.4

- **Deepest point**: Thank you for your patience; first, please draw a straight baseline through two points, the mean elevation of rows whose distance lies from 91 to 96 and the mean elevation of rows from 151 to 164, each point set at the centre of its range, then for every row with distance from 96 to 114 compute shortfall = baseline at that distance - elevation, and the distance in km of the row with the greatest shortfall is 105.0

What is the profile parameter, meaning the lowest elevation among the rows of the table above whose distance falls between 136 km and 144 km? 20.1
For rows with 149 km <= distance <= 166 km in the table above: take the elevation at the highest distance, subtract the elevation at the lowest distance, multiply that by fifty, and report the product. 20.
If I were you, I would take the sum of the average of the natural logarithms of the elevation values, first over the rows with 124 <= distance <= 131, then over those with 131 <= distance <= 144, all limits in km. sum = 6.10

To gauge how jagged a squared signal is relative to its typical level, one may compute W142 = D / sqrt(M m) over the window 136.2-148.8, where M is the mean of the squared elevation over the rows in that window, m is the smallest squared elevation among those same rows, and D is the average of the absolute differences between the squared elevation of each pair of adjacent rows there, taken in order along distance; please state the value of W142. 0.12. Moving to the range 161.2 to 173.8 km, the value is 0.11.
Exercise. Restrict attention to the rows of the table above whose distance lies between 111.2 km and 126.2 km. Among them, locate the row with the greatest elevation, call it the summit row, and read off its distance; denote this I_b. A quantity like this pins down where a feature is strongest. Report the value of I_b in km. 115.0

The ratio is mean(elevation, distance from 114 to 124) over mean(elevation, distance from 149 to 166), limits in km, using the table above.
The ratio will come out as 1.03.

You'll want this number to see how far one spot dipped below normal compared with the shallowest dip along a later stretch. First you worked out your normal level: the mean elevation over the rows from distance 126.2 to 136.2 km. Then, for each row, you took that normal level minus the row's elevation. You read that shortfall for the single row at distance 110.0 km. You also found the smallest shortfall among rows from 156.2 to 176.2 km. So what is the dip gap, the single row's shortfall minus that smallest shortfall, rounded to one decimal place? -0.3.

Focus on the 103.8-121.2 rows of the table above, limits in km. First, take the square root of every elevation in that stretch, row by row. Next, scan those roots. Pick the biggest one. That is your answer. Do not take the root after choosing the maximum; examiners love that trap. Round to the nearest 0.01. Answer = 5.02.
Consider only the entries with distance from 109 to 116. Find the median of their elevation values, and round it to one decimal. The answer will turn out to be 24.9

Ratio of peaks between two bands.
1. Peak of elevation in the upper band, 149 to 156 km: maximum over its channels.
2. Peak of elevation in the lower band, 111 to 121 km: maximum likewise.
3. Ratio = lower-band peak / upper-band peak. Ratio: 1.04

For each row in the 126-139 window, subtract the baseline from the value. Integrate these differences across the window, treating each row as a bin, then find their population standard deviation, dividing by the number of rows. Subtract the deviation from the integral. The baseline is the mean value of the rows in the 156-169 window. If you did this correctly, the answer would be -38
